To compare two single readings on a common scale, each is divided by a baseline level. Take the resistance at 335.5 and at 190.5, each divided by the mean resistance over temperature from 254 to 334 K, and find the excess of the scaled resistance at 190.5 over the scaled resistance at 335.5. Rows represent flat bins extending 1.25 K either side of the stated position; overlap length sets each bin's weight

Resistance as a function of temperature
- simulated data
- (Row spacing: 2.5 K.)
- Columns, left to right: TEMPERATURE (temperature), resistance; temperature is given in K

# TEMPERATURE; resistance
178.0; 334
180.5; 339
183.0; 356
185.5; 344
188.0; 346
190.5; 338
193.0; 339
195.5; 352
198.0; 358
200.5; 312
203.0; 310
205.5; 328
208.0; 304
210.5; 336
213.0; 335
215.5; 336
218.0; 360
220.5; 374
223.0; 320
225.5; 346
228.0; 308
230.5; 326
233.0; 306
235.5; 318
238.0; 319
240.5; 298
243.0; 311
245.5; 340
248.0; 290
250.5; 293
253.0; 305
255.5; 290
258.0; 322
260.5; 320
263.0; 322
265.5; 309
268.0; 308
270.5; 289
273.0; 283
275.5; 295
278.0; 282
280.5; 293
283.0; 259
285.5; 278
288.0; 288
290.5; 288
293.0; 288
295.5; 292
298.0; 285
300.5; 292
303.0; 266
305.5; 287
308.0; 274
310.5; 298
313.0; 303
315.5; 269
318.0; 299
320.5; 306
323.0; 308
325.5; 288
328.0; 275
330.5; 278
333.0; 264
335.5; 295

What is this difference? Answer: 0.15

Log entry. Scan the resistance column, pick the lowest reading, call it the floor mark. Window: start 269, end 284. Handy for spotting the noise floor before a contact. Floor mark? 259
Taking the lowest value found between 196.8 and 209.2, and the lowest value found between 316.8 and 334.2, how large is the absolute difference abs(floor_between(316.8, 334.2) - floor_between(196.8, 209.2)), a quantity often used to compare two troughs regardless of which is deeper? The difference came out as 40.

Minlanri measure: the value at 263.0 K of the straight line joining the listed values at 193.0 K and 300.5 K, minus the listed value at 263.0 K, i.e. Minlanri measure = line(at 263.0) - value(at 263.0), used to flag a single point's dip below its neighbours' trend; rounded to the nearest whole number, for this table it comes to -14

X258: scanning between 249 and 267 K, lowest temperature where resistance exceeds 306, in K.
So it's 258.0 K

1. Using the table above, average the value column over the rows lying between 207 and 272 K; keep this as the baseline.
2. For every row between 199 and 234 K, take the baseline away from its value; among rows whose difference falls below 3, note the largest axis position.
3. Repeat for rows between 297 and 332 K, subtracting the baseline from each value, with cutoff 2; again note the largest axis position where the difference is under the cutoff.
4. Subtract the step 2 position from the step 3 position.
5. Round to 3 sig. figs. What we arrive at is 97.5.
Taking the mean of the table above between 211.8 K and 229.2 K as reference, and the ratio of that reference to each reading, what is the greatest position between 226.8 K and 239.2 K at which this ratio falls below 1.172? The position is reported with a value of 238.0 K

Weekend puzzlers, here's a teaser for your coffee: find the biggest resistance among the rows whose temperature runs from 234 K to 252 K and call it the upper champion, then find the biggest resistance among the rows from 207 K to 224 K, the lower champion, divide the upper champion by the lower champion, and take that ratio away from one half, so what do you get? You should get -0.41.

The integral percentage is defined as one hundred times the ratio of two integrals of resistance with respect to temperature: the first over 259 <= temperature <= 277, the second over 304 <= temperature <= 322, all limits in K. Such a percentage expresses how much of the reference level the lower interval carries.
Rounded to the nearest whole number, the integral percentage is 104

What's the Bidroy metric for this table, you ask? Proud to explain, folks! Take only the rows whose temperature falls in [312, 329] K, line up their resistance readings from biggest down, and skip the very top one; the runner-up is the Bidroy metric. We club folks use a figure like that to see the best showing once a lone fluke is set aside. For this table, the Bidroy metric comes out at 306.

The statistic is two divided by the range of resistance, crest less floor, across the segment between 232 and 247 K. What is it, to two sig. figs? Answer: 0.048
